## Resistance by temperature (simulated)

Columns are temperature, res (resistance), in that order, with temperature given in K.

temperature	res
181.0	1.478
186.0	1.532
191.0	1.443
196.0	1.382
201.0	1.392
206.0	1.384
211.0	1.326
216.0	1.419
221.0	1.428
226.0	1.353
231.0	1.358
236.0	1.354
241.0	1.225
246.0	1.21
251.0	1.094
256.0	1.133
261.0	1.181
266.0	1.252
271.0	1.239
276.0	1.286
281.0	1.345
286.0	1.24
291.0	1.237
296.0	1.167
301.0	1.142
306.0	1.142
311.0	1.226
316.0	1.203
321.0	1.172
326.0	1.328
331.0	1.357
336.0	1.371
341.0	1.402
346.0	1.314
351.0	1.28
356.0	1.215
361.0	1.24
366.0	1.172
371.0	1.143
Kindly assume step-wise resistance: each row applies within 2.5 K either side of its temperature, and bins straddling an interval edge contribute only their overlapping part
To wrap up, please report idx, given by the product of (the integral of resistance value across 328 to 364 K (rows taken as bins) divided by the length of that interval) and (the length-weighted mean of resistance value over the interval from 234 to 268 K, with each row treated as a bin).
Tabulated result 1.58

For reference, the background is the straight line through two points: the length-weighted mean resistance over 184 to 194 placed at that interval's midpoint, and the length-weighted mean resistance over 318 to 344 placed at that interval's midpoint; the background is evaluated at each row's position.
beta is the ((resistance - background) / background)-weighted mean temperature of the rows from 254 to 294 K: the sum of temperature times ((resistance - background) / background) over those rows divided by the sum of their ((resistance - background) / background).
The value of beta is 269.8 K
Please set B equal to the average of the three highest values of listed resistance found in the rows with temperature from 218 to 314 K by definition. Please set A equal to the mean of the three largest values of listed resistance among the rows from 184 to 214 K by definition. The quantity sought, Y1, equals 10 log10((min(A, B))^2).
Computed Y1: 2.8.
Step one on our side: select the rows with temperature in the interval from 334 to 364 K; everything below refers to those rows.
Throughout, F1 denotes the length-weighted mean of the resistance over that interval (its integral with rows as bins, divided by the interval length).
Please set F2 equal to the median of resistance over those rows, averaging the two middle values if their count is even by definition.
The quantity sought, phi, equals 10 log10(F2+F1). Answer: 4.1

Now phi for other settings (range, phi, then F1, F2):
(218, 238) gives 4.4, 1.37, 1.36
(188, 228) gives 4.4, 1.39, 1.39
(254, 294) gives 3.9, 1.24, 1.24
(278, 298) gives 4.0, 1.25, 1.24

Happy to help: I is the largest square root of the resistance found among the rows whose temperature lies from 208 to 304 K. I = 1.19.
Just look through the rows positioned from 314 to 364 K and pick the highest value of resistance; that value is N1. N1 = 1.402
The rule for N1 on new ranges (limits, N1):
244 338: 1.371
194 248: 1.428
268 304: 1.345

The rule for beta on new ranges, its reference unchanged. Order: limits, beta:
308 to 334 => 315.3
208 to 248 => 233.3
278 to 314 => 298.4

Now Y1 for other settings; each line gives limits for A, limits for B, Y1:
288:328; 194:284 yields 2.0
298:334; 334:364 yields 2.3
